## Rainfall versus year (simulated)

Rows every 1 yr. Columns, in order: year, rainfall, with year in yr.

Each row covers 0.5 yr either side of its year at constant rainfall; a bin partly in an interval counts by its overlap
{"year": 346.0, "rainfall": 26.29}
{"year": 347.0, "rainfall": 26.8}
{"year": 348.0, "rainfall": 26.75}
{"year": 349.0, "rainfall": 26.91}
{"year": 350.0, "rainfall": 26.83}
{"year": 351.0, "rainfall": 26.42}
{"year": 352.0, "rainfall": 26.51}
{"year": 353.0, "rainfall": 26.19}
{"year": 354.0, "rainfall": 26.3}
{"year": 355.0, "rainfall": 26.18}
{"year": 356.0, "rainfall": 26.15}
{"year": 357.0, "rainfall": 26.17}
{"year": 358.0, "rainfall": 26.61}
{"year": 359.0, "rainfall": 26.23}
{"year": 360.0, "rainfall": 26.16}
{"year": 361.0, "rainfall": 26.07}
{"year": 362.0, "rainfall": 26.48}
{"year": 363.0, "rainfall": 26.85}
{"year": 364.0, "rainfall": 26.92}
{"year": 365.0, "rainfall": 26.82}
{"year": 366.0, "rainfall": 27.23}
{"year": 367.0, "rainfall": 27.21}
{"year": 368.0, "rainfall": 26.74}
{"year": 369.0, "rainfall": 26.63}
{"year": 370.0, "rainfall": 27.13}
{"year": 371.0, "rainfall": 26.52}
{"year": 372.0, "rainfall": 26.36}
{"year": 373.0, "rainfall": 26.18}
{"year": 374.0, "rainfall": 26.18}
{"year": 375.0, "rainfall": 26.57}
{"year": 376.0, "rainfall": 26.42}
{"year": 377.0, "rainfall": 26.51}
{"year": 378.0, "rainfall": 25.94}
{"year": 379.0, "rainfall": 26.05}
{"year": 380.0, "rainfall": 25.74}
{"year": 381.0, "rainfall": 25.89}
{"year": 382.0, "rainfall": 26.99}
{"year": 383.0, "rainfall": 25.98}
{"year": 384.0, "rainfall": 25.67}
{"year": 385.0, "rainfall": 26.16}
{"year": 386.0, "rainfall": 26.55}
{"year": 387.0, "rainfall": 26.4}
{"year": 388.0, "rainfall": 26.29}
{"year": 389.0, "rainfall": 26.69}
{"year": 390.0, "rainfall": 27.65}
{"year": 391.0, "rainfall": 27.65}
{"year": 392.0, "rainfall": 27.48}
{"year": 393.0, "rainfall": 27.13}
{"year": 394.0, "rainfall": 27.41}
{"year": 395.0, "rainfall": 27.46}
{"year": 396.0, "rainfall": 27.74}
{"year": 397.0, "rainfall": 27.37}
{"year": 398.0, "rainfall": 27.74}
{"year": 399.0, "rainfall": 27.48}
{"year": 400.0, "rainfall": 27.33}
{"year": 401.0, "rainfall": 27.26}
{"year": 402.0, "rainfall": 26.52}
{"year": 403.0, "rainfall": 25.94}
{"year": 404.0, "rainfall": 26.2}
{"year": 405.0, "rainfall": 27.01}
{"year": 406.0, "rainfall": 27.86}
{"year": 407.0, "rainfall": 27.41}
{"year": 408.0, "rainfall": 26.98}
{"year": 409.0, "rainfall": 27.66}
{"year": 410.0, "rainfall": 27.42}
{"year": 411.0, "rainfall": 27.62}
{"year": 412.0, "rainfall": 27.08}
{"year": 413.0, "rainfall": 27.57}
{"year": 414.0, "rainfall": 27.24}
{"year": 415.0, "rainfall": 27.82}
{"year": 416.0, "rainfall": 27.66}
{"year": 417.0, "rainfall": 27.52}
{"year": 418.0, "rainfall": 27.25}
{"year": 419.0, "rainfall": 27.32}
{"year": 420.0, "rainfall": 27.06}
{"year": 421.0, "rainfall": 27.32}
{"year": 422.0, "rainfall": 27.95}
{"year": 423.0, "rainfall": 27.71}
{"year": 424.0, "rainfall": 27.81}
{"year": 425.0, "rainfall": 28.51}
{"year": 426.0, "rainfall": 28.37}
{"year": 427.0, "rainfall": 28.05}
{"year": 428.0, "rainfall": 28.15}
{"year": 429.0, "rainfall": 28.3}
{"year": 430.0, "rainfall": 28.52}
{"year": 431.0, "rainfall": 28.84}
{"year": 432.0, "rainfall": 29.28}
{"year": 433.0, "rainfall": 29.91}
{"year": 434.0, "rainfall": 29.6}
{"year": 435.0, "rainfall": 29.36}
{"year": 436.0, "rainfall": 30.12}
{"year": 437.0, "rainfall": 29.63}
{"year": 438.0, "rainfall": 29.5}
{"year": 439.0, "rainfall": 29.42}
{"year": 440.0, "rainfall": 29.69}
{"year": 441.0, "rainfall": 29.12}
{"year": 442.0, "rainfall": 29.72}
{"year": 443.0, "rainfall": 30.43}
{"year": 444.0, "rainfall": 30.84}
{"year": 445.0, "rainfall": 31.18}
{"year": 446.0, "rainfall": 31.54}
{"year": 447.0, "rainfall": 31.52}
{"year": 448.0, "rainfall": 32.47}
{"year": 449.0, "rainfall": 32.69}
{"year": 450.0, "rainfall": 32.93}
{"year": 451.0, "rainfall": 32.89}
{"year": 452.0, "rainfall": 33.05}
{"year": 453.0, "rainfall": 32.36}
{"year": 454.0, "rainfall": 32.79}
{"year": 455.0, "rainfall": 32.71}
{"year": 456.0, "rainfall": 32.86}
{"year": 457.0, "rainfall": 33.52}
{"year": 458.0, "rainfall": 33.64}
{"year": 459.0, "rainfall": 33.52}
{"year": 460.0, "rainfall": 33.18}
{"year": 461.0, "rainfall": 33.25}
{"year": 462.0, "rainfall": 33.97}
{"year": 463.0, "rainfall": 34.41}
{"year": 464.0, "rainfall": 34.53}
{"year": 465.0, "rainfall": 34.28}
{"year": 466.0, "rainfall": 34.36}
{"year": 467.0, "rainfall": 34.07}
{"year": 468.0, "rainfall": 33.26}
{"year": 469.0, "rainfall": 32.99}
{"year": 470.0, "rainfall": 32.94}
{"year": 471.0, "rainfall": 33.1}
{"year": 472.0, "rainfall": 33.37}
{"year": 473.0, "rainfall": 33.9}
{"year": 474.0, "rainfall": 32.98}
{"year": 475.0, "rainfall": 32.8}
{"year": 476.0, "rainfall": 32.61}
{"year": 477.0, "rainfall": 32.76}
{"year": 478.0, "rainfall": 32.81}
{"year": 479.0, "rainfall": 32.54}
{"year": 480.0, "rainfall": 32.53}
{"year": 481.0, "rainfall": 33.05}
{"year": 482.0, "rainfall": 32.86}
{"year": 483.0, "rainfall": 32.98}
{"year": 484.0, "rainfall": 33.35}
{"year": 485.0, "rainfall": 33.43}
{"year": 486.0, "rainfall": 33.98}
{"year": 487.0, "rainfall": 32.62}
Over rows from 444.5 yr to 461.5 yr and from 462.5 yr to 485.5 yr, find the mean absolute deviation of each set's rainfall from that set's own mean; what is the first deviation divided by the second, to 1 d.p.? 1.0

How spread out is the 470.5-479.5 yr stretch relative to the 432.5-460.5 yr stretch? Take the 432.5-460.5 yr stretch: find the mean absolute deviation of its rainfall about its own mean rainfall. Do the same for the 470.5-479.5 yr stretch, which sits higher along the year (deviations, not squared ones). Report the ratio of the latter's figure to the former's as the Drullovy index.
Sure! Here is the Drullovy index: 0.2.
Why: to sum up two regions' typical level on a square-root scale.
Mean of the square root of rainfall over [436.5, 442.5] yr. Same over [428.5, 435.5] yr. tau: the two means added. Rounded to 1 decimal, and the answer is 10.8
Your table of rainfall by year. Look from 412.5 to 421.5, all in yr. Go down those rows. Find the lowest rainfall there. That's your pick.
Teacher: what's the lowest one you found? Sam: 27.06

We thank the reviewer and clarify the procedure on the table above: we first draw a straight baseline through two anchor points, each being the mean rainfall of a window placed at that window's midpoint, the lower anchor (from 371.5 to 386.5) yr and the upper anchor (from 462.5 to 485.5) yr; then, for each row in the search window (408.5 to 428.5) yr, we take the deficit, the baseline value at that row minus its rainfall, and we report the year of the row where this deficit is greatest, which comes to 420.0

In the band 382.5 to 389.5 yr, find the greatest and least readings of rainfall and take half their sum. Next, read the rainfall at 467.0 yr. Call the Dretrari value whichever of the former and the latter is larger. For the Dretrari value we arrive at 34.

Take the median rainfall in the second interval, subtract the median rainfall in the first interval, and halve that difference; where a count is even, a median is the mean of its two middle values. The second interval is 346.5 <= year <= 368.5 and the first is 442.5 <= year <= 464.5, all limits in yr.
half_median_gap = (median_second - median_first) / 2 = -3.2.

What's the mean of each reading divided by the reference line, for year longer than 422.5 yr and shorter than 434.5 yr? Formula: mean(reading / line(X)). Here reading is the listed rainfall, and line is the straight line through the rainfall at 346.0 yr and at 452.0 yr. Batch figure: 0.906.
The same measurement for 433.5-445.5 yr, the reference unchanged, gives 0.927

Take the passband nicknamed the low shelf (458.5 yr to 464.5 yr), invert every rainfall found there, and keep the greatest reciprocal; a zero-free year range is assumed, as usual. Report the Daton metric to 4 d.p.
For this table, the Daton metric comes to 0.0301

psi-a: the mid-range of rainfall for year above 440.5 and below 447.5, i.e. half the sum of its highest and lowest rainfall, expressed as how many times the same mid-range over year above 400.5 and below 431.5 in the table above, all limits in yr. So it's 1.11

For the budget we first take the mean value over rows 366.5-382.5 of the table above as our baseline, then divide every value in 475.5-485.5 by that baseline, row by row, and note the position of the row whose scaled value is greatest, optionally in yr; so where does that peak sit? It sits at 485.0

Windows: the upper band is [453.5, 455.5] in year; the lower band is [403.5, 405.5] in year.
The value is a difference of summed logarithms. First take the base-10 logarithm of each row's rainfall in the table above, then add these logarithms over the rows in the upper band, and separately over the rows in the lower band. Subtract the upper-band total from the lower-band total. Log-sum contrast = -0.18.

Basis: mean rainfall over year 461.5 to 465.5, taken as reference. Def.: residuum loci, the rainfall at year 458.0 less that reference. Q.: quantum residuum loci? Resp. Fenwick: -1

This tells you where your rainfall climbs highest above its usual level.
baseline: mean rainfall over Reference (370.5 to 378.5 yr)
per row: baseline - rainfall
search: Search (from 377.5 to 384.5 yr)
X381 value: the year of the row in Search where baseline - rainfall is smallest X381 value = 382.0 yr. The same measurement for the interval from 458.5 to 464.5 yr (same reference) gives 464.0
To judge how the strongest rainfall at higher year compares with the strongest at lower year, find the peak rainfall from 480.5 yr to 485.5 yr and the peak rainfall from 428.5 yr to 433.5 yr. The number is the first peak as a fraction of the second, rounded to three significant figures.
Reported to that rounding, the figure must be 1.12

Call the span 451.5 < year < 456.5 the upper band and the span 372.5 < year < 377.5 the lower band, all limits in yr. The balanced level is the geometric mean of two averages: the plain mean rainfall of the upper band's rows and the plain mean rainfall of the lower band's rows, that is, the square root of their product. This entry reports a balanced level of 29.4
